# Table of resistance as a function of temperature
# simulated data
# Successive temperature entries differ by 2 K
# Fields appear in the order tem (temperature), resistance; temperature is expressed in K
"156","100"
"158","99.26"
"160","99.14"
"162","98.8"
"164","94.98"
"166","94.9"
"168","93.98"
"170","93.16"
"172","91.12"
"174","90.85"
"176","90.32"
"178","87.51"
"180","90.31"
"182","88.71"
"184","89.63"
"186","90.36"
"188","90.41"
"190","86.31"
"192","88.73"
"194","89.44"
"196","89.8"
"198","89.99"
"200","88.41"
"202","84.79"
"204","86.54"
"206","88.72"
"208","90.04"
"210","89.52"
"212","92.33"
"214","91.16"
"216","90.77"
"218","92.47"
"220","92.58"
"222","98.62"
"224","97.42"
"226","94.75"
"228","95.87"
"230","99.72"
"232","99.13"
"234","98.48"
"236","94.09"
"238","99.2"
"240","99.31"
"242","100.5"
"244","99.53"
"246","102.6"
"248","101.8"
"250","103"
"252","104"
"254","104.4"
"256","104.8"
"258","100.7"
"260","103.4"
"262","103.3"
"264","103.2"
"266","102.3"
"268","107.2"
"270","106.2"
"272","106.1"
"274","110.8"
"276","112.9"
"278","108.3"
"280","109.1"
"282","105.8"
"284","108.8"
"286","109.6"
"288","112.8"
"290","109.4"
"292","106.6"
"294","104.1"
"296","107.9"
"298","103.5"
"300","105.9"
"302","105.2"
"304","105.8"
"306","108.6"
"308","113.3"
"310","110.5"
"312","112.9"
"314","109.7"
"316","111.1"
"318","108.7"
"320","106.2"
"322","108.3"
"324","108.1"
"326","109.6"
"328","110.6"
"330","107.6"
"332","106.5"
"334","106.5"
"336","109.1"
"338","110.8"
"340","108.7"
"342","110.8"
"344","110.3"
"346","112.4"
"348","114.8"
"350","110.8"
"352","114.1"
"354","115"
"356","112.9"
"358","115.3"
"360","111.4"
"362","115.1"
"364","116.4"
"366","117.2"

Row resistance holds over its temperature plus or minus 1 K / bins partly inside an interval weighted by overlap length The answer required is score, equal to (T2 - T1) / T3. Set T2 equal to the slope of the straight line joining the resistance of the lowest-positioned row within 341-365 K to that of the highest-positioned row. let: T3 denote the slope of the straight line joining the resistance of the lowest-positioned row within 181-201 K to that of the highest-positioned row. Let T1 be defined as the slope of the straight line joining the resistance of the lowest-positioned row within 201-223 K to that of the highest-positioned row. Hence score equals 26.2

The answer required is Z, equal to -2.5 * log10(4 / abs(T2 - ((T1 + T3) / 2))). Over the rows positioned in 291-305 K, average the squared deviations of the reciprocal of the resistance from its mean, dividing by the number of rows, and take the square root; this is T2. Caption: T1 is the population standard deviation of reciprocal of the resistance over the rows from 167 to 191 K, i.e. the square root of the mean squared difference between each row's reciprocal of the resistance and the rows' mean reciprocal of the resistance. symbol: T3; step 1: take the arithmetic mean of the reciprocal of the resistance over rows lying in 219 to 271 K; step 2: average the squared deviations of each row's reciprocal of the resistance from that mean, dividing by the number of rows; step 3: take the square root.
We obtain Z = -10.8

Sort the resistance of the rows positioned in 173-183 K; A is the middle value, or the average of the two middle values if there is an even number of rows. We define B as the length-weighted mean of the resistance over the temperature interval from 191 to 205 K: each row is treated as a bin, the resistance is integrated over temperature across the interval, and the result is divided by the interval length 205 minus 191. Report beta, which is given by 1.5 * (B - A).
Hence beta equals -3.1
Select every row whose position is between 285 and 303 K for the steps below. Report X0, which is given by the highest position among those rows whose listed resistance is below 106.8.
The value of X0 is 302 K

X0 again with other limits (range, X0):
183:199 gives 198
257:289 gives 282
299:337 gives 334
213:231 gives 230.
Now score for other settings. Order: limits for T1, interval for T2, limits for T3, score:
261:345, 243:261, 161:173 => -0.2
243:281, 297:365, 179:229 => -0.6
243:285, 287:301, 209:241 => -2.5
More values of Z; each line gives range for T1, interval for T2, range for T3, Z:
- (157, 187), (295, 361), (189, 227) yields -10.9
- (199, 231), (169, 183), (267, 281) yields -11.2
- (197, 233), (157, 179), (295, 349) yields -12.0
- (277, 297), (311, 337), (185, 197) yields -12.9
